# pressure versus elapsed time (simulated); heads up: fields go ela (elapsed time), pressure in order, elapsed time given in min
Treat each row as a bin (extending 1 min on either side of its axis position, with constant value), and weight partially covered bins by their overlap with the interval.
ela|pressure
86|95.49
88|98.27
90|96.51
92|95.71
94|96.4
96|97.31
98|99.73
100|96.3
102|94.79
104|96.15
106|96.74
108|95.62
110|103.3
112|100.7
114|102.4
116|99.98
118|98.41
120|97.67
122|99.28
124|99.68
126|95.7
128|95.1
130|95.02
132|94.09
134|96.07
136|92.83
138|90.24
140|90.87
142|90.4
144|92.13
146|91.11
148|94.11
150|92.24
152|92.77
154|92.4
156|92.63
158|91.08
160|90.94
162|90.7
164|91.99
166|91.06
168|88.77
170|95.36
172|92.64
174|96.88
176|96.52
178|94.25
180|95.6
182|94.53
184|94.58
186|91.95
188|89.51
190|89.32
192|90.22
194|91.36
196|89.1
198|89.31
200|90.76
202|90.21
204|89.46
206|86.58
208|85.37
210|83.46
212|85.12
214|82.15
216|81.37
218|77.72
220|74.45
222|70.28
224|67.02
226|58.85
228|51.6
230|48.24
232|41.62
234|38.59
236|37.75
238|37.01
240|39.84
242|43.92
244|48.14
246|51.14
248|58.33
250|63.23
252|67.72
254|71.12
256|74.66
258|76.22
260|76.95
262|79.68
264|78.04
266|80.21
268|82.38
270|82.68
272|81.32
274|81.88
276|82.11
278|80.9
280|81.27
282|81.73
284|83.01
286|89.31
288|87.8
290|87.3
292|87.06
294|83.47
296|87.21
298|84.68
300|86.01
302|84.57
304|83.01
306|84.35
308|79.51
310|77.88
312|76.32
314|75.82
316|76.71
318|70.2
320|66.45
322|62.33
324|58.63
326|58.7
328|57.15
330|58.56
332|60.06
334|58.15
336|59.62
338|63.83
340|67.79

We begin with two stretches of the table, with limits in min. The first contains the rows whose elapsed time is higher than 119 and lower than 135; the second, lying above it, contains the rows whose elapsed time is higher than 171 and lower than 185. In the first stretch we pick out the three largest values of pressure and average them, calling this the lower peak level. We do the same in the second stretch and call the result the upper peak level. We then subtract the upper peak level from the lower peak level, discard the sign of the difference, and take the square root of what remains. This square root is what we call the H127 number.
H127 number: 1.6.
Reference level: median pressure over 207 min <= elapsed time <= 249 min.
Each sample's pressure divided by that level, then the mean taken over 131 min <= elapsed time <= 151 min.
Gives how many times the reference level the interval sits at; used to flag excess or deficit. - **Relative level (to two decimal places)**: 1.58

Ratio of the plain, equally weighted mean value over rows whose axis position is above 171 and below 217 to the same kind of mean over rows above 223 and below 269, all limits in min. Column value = 1.5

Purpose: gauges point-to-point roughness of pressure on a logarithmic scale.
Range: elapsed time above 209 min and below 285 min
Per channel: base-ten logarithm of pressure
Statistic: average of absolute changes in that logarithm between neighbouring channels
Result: 0.021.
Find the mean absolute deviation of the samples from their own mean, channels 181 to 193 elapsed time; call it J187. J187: 2.0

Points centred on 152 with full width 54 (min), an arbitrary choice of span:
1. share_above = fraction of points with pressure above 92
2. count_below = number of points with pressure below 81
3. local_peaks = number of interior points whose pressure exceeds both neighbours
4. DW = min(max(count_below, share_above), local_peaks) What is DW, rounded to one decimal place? 0.6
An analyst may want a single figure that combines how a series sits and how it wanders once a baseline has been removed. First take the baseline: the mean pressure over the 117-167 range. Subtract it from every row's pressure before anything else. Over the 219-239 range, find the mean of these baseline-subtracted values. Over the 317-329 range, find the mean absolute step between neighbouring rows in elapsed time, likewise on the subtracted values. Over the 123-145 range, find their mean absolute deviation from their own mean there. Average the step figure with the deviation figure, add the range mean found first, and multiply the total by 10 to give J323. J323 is -385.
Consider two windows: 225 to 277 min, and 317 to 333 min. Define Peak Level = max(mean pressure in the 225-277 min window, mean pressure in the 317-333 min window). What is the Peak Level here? 62.8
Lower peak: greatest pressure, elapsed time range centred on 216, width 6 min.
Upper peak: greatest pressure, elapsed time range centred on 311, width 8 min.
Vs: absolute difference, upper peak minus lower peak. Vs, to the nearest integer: 3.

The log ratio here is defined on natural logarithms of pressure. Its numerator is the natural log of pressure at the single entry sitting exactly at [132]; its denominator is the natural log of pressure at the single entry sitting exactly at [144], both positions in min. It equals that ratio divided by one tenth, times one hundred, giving 1005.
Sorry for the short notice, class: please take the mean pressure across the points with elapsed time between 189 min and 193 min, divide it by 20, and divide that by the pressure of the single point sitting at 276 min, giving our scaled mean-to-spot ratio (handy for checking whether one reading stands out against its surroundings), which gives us 0.0547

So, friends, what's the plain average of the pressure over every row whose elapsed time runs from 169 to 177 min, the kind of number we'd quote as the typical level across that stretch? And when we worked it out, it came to 95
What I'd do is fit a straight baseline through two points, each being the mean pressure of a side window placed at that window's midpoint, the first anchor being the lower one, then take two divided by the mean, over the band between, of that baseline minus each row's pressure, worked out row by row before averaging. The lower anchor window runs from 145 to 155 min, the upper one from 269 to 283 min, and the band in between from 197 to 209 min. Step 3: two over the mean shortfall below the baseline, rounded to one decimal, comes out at -3.1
